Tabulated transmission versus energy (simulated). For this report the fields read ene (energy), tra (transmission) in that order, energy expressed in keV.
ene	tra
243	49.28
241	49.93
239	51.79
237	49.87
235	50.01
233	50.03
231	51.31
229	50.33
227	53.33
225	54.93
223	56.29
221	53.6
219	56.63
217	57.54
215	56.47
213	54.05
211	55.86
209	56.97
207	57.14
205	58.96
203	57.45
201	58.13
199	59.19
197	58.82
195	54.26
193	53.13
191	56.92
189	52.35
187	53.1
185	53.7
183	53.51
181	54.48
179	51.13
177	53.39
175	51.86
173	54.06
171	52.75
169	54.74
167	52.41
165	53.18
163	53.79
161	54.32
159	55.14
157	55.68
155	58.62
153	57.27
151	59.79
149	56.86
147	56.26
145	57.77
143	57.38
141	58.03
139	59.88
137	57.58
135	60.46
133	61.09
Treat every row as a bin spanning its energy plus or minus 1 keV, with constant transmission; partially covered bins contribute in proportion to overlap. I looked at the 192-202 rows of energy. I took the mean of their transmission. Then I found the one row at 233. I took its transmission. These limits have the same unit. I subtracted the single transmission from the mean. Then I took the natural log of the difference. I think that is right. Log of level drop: 1.9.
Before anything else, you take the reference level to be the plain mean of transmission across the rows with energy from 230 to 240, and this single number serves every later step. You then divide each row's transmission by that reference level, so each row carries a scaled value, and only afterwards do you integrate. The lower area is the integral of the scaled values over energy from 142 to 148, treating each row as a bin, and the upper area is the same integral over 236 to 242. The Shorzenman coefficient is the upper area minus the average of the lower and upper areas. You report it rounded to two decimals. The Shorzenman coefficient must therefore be -0.39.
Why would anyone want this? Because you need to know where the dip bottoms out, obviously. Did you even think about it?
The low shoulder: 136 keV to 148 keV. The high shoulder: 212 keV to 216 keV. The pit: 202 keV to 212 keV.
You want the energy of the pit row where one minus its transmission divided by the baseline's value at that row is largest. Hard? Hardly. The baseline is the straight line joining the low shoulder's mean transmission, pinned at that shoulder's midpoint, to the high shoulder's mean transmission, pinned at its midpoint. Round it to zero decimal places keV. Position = 211 keV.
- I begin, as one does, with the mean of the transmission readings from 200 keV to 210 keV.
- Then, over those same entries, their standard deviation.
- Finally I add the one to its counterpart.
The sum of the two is 58.5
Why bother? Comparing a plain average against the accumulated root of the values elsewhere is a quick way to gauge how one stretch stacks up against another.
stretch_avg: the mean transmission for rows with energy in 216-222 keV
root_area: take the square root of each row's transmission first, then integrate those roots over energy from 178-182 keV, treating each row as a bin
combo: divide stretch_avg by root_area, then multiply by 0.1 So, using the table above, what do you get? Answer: 0.192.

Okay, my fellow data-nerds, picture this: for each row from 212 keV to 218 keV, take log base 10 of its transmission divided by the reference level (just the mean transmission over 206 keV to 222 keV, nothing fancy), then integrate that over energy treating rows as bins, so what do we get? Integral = 0.00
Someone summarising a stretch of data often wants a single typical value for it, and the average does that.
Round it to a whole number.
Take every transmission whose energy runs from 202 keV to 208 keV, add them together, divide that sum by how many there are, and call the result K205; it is 58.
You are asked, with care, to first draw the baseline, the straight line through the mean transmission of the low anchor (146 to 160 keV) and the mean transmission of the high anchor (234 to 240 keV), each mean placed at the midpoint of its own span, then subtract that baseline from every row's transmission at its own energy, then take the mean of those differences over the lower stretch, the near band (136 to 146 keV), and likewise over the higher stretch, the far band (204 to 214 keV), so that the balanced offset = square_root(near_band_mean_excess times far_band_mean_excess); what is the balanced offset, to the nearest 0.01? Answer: 0.64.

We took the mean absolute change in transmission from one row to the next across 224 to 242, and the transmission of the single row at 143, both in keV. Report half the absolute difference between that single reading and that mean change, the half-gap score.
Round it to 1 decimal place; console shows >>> 28.0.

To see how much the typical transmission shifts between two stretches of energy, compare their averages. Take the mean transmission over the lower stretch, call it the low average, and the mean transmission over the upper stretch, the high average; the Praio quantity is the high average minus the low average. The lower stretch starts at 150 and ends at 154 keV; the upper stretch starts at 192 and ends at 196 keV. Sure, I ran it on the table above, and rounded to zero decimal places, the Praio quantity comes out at -5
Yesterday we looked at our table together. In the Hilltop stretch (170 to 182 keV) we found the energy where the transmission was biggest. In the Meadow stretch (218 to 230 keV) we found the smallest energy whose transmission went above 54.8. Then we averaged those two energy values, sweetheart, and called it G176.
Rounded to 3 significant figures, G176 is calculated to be 200 keV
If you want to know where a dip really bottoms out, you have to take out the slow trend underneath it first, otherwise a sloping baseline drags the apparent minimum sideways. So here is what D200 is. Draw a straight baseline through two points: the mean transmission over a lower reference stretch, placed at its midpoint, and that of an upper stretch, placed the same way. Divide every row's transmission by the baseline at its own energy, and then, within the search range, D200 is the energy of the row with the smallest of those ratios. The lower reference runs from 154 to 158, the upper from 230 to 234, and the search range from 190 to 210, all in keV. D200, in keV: 193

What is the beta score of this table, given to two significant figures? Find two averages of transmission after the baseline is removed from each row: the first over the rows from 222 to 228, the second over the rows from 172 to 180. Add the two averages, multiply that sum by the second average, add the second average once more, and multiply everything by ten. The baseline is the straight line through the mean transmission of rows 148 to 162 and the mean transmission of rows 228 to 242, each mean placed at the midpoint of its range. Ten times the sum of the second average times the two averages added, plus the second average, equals -52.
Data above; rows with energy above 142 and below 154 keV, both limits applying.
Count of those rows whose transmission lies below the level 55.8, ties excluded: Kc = 0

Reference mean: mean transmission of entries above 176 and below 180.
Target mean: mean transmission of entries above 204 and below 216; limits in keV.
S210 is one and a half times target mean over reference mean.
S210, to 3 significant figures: 1.62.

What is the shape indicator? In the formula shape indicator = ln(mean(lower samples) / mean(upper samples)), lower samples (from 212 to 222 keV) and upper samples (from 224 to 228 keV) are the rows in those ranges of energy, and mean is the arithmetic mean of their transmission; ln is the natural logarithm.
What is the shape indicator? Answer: 0.028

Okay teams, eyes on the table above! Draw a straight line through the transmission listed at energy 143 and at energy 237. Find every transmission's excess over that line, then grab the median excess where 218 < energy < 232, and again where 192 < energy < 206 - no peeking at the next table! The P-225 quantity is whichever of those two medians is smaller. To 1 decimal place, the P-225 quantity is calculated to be 2.7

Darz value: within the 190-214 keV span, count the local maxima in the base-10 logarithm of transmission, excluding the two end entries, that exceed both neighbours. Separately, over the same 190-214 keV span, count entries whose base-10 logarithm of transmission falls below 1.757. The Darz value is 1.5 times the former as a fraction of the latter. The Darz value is 0.43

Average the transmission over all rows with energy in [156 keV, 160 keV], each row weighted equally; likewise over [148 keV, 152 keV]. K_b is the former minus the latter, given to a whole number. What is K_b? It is -3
